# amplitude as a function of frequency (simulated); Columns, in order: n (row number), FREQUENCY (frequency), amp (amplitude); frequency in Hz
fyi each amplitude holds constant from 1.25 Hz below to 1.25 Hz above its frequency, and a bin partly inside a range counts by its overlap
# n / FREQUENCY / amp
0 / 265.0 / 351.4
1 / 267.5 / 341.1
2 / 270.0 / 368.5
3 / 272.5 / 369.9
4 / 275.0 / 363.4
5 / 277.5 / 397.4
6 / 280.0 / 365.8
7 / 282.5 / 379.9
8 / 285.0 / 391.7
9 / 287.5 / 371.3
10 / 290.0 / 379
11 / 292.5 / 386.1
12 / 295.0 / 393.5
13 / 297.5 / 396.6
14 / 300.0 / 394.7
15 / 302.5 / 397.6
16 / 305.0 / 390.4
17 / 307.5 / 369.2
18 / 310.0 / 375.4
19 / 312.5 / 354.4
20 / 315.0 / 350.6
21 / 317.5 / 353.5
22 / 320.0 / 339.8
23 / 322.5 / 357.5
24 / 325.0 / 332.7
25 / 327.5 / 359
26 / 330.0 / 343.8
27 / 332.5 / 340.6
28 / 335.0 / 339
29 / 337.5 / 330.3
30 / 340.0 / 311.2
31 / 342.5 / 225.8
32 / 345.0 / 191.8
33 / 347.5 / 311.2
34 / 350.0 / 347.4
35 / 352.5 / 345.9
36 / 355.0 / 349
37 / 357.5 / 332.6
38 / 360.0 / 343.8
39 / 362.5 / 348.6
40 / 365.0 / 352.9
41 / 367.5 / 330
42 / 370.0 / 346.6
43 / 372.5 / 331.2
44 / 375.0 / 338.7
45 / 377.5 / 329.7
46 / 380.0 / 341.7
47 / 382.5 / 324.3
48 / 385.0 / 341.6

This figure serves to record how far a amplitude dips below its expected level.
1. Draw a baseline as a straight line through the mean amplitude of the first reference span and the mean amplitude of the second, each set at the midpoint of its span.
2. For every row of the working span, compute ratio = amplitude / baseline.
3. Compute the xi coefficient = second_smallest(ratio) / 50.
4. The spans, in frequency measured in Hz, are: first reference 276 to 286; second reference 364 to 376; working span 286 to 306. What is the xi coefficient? 0.0200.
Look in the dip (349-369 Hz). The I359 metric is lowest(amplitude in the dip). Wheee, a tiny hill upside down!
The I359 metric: 330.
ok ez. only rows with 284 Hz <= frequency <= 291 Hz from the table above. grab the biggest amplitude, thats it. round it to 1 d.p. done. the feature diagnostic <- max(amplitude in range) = 391.7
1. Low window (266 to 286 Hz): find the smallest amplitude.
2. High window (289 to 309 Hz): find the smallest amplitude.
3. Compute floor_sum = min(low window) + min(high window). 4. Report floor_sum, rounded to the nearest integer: 710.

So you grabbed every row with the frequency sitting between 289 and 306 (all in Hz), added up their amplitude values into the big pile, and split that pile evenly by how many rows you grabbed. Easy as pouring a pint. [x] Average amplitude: 391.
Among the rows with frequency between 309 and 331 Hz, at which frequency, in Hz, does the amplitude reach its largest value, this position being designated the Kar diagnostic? 310.0 Hz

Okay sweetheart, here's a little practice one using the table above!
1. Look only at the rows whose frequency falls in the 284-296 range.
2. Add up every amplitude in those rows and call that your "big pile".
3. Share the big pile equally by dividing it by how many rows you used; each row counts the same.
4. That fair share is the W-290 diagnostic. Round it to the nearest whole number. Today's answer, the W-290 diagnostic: 384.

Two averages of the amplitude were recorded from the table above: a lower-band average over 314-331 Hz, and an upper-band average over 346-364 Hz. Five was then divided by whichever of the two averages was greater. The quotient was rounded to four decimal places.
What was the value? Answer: 0.0144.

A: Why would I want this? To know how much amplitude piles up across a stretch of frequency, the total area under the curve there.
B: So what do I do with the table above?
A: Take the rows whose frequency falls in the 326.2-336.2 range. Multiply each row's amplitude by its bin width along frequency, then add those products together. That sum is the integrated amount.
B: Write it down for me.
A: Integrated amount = 3456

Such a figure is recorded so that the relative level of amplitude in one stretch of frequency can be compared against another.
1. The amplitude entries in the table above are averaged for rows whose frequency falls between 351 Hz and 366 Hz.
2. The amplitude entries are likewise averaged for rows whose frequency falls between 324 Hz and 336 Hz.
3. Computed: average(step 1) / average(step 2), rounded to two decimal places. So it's 1.01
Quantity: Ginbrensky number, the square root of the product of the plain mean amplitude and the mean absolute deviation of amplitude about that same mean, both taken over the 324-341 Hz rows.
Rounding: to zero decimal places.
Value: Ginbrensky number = 59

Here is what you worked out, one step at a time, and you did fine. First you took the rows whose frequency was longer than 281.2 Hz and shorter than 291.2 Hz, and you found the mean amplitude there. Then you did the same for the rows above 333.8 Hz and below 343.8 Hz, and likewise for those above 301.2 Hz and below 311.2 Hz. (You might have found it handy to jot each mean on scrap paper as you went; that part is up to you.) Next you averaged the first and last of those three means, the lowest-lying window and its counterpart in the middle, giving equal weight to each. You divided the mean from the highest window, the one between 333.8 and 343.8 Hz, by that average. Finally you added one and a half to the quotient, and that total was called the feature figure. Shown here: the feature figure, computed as 2.29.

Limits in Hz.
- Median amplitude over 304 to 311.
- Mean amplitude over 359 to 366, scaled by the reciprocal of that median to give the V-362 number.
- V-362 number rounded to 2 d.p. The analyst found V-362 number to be 0.93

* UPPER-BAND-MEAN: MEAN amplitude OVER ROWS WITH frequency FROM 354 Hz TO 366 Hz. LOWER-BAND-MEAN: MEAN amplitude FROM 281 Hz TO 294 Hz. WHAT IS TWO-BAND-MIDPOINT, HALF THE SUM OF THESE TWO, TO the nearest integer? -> 363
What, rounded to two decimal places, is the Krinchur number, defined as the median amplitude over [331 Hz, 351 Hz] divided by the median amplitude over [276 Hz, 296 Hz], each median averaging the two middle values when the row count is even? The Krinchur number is 0.84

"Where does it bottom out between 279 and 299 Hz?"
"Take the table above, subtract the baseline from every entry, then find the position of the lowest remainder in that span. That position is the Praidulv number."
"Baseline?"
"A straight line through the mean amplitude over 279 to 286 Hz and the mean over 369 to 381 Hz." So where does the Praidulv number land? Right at 280.0 Hz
